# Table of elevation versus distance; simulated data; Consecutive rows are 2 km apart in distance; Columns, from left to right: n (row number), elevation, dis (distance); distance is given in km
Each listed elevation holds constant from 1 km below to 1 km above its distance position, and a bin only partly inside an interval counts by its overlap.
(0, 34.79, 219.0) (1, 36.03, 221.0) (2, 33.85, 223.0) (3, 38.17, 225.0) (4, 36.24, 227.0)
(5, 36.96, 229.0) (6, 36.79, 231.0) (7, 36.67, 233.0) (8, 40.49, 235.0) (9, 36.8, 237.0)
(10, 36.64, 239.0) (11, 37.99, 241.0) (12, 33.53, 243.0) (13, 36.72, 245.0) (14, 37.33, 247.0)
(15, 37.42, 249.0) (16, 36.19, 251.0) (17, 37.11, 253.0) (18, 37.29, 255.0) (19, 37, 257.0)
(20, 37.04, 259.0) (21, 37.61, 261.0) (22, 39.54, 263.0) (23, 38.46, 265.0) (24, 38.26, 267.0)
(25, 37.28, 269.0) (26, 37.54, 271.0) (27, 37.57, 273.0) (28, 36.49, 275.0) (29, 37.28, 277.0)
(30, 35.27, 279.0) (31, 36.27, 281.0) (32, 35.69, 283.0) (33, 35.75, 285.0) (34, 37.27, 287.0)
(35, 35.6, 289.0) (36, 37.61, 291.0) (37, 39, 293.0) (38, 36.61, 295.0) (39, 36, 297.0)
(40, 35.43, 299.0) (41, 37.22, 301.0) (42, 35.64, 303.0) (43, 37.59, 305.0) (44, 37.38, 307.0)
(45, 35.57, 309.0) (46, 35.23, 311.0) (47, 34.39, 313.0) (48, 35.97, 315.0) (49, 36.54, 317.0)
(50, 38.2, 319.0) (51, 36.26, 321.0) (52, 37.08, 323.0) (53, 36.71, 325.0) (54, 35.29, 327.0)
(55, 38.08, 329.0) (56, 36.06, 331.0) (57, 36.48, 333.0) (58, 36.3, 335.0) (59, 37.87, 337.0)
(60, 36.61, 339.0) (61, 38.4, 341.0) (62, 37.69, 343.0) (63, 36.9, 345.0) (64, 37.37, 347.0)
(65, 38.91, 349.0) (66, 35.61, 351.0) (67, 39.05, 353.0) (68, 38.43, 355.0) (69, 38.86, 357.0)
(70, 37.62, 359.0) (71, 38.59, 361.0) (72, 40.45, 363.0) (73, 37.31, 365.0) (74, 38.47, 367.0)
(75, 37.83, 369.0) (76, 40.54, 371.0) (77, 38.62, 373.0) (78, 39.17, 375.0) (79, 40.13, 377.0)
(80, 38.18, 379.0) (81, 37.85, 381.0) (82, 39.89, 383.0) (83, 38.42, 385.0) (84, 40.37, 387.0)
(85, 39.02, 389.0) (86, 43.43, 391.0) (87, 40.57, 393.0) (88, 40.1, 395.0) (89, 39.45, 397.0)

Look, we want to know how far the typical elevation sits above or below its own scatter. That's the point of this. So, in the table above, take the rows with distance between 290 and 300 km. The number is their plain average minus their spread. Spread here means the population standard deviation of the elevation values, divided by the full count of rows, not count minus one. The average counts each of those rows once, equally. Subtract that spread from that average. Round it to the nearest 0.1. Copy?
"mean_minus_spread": 35.7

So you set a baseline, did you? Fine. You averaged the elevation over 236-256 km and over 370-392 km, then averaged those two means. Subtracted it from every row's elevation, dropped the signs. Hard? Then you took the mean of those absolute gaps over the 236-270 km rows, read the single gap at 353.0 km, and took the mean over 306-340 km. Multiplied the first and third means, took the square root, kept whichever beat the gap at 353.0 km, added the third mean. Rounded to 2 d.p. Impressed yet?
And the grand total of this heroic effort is 3.09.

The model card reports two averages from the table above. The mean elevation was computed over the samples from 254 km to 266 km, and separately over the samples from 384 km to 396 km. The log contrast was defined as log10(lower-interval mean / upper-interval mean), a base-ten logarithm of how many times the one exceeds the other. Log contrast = -0.028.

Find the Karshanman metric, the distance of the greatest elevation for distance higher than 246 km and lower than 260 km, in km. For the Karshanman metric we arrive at 249.0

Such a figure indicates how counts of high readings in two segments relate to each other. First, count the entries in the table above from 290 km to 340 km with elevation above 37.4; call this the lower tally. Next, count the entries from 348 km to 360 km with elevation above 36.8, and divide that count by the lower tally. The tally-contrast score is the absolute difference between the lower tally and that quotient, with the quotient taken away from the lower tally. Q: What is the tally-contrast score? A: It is 5.2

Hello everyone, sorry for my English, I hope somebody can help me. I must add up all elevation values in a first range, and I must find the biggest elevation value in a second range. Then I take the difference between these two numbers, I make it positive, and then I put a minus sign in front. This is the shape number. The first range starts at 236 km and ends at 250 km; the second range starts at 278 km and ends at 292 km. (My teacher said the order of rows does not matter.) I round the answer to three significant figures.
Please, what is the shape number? -219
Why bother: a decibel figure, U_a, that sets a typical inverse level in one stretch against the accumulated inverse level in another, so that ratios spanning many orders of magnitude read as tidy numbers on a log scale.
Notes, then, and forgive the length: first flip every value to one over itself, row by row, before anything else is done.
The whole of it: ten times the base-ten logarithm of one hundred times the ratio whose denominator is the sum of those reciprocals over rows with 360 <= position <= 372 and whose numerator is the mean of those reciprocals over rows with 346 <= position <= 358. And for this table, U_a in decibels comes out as 12.3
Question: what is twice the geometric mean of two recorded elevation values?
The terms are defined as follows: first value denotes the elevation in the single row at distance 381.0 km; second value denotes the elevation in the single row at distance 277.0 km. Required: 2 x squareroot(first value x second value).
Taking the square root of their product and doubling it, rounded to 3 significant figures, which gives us 75.1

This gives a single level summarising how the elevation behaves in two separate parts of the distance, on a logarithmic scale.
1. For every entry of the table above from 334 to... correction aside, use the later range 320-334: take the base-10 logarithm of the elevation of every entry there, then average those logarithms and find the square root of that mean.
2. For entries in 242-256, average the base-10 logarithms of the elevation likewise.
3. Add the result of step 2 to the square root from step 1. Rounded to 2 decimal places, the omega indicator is 2.81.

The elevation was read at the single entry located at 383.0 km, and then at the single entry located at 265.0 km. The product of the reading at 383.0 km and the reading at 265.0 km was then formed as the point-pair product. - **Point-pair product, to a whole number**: 1534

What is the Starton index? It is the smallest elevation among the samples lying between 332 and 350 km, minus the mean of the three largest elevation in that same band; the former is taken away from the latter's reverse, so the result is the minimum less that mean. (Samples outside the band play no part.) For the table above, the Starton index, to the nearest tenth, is -2.1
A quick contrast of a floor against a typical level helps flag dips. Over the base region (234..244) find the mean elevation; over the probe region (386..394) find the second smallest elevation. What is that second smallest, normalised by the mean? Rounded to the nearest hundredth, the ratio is 1.09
